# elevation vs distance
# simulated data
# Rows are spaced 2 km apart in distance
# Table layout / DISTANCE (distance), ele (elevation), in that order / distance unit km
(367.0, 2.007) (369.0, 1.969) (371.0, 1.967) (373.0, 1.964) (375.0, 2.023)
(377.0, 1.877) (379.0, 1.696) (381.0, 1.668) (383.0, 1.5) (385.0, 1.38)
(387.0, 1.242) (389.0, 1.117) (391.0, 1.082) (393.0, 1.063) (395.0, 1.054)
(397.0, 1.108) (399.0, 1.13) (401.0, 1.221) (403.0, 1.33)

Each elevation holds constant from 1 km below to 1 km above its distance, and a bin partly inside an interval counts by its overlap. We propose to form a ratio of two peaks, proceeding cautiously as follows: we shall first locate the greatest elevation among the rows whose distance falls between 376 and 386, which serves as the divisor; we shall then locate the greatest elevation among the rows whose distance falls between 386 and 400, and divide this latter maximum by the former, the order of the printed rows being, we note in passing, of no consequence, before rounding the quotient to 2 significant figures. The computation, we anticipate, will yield 0.66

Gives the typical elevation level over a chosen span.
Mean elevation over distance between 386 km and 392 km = 1.15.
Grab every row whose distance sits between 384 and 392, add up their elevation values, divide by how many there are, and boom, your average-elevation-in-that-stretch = 1.2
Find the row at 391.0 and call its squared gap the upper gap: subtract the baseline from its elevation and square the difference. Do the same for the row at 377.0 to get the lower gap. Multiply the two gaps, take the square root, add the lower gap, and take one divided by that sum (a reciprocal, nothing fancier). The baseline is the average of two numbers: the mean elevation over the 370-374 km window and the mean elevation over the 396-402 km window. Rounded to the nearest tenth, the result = 4.0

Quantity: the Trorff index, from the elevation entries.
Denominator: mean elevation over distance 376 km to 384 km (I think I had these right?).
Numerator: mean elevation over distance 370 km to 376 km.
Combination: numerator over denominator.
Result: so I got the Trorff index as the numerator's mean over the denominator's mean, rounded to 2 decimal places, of 1.18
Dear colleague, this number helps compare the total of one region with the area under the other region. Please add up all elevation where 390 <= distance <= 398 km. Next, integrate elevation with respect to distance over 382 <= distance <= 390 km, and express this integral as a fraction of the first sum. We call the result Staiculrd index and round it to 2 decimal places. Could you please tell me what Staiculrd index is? 2.43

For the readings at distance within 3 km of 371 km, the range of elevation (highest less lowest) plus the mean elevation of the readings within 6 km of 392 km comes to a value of 1.1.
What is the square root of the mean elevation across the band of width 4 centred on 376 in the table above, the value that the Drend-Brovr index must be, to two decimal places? 1.40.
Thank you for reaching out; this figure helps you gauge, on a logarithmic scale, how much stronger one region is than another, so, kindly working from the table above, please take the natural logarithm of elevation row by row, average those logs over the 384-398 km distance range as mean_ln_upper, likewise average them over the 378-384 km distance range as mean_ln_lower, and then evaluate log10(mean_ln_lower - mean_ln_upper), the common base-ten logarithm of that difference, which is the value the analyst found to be -0.46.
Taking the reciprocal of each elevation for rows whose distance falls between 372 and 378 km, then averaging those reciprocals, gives 0.51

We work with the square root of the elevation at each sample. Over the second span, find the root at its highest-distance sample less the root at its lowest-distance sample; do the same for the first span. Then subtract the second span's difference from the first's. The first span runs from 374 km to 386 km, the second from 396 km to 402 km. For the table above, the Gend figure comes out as -0.30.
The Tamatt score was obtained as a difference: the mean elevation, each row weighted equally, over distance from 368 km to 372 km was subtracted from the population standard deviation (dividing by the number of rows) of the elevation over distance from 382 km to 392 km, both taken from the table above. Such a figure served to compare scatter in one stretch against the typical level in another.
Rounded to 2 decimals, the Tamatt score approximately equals -1.81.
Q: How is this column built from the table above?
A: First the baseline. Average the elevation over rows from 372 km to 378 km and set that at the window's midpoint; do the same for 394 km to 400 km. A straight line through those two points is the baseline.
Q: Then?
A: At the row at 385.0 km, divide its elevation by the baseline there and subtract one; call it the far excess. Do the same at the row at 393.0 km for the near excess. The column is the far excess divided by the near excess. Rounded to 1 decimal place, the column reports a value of 0.8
